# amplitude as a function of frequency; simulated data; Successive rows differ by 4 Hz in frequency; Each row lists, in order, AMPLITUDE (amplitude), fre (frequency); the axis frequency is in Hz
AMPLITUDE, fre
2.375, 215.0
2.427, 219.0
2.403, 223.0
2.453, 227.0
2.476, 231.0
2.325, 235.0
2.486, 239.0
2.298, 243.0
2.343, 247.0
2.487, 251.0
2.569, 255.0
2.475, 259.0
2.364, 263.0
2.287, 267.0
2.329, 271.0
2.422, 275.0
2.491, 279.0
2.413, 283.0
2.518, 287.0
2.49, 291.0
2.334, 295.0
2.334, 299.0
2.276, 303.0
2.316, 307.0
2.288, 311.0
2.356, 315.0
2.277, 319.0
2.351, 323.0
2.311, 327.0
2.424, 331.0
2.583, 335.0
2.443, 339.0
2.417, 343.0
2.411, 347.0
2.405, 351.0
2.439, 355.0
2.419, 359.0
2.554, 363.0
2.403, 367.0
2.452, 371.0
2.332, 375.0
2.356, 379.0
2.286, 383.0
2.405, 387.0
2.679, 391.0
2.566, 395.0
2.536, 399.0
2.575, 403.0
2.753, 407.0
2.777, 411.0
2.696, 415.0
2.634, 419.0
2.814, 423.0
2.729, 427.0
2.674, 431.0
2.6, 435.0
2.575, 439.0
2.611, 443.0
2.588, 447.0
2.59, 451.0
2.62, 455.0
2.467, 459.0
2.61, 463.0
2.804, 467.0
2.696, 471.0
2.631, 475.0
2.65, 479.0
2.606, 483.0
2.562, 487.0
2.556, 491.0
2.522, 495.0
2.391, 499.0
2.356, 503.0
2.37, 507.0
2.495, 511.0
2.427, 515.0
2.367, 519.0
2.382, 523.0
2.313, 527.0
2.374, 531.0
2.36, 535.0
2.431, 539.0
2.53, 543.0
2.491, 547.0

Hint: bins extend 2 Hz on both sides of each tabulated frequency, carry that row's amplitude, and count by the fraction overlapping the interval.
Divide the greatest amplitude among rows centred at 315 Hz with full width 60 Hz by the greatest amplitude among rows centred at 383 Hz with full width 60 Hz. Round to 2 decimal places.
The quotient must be 0.93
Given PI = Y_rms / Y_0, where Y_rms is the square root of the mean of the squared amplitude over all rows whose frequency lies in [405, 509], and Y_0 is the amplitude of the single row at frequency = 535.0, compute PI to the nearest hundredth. 1.11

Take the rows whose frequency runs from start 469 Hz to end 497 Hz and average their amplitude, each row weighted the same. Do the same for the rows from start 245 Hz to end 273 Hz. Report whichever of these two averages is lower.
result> 2.408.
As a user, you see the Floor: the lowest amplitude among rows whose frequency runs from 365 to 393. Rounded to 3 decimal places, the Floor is 2.286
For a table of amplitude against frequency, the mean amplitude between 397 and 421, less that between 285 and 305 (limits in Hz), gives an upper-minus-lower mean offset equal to 0.27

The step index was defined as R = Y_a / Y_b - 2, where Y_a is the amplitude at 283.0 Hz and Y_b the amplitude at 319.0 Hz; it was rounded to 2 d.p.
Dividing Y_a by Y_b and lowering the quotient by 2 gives -0.94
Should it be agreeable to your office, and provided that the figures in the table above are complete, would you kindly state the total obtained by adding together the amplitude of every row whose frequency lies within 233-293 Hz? 36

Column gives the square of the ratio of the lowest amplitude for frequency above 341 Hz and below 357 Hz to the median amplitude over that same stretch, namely 0.993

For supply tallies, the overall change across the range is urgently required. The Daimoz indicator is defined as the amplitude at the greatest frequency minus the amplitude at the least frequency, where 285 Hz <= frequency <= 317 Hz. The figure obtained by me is -0.16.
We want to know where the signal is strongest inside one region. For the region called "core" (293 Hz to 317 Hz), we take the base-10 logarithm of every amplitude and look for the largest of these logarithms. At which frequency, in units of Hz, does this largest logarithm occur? 315.0 Hz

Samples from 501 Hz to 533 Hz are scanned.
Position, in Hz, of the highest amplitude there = 511.0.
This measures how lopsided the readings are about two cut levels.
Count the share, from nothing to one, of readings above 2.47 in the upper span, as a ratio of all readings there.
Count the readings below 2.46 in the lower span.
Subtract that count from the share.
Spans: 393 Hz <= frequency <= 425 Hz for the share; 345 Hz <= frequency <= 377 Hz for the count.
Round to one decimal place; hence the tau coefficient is -6.0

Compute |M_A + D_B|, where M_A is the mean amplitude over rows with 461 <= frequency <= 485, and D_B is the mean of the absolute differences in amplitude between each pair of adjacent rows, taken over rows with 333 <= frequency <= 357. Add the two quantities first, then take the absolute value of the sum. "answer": 2.71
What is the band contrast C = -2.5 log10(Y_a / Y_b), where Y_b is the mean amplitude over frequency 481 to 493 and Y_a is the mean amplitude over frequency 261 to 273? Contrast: 0.11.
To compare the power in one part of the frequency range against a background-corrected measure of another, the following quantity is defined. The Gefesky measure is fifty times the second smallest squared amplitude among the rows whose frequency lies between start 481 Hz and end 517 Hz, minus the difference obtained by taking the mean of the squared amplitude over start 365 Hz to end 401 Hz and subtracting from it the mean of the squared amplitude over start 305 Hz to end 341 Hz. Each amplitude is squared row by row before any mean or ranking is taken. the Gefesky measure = 280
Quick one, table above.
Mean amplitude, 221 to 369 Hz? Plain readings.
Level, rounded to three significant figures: 2.40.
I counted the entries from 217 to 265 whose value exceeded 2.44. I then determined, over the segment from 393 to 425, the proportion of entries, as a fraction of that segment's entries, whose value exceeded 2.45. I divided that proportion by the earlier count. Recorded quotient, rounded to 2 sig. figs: 0.17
